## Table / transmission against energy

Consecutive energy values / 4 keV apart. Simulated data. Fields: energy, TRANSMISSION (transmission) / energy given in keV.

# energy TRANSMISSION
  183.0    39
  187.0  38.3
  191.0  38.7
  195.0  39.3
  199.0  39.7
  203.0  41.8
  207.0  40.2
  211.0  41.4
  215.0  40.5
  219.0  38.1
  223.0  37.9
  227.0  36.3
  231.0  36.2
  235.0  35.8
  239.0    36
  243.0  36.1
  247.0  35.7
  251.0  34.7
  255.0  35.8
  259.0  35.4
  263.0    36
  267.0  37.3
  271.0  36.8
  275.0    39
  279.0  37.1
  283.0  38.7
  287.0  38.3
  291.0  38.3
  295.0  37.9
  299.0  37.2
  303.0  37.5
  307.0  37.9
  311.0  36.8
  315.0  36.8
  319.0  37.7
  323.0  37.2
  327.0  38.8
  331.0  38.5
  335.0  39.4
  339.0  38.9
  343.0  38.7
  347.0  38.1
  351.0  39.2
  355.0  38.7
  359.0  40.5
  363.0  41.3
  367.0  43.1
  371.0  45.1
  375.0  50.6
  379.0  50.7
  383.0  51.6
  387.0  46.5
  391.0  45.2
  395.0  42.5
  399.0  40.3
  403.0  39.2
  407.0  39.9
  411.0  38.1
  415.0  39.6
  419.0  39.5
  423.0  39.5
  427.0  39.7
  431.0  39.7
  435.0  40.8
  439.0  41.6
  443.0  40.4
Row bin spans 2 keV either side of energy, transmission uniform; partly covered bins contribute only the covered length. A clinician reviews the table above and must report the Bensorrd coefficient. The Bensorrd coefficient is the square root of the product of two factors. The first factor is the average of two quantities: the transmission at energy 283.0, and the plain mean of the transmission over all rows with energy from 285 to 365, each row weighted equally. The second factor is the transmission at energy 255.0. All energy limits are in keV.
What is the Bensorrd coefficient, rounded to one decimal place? 37.1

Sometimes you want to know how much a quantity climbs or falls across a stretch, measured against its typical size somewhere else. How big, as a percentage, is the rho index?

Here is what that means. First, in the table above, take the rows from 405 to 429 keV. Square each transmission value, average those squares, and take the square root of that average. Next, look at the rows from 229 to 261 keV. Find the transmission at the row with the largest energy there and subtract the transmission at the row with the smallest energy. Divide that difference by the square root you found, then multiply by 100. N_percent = -2.0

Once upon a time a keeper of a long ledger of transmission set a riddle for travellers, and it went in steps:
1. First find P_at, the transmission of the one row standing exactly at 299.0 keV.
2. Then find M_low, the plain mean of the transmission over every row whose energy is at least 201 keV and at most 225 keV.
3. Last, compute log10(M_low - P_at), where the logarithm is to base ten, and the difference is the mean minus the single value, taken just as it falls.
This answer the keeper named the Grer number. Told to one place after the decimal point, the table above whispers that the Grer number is 0.4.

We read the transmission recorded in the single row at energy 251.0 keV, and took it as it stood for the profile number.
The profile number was 34.7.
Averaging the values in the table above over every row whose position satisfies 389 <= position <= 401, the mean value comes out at 43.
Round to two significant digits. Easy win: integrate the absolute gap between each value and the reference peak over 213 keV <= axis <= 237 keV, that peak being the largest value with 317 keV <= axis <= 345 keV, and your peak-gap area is 55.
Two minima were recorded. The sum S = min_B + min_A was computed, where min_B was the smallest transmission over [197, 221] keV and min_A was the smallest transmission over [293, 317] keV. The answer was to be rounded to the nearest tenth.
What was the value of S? 74.9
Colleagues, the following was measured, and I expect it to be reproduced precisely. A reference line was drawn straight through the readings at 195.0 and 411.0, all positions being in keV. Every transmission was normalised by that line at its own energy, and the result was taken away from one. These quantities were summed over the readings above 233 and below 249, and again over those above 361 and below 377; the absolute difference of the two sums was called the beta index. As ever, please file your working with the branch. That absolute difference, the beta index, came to 1.02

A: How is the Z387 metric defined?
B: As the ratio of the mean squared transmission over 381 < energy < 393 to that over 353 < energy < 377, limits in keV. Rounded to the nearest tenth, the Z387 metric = 1.2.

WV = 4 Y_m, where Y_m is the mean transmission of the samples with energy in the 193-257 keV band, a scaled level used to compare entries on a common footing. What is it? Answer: 151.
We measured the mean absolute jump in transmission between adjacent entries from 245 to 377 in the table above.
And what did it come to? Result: 1.03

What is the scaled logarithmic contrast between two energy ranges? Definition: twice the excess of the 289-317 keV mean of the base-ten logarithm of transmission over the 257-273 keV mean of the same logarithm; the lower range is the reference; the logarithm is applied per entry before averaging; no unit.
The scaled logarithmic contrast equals 0.026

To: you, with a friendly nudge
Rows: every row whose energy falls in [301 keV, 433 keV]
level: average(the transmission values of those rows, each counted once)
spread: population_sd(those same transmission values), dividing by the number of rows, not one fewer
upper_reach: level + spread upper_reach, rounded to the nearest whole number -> 45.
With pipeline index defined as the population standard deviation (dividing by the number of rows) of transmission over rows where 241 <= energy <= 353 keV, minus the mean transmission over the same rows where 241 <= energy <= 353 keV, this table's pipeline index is -36.3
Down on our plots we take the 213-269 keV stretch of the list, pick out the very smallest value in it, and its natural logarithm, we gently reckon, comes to 3.55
